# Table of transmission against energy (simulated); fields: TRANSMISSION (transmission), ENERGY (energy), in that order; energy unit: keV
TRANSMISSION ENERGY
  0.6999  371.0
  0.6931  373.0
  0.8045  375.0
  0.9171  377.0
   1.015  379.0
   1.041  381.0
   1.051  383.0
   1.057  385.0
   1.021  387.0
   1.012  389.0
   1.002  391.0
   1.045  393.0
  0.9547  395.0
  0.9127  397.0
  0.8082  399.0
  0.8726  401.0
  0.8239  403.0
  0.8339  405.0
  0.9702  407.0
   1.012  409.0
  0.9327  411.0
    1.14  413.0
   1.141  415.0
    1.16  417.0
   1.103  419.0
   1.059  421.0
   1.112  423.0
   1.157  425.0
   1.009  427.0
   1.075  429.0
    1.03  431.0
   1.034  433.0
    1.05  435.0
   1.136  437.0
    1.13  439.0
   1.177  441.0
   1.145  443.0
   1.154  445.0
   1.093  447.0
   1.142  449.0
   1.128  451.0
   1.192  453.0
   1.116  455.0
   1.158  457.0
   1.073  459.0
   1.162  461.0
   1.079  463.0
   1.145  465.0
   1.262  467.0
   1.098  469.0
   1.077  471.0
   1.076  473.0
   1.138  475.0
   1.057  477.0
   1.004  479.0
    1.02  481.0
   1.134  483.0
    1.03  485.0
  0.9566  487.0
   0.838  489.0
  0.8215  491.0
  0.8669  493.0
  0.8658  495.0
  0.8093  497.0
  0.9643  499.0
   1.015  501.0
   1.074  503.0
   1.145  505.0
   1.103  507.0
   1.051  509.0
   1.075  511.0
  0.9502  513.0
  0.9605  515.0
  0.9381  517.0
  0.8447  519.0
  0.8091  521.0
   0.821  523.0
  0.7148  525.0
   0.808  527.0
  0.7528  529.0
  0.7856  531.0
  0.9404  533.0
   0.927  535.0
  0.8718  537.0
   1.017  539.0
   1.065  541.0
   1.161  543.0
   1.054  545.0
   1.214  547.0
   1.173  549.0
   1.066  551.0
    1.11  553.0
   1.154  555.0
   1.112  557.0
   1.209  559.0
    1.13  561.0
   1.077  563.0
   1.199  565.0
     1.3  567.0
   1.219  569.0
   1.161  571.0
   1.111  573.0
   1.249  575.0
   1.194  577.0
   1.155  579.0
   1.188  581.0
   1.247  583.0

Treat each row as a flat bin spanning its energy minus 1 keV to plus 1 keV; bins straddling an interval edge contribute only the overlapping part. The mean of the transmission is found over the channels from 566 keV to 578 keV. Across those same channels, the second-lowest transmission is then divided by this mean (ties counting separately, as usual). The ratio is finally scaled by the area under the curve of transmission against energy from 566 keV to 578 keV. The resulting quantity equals 13.9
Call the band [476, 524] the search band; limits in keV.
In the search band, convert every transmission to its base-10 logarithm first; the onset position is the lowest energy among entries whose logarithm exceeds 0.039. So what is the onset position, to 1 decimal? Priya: 483.0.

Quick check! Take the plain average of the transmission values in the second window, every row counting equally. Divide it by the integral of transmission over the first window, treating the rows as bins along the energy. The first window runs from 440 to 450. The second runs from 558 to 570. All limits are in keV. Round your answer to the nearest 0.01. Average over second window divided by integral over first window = 0.10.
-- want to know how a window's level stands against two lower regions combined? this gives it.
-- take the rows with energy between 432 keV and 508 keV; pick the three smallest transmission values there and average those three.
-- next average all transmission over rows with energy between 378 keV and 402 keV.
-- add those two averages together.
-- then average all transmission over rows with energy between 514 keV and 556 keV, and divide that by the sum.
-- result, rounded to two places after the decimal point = 0.53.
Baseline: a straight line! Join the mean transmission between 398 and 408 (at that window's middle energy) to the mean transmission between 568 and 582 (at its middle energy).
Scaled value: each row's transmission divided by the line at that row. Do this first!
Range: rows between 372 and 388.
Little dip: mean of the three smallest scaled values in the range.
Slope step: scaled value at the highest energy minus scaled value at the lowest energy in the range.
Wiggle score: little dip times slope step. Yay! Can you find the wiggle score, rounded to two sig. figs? 0.36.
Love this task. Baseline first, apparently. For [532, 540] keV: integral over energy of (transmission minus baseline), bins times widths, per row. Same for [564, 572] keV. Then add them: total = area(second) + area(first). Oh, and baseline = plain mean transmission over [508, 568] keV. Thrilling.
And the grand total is 1.1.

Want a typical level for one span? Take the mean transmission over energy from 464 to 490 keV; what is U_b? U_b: 1.06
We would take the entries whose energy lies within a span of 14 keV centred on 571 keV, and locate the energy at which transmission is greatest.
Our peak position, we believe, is 567.0 keV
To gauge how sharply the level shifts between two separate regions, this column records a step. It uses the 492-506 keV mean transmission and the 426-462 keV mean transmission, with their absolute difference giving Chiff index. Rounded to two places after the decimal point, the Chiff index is 0.15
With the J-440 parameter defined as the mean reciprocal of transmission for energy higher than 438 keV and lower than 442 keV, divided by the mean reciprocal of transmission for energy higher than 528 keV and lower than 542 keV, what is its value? 0.78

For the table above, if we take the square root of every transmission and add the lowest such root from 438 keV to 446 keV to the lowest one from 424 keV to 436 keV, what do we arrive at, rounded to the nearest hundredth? 2.07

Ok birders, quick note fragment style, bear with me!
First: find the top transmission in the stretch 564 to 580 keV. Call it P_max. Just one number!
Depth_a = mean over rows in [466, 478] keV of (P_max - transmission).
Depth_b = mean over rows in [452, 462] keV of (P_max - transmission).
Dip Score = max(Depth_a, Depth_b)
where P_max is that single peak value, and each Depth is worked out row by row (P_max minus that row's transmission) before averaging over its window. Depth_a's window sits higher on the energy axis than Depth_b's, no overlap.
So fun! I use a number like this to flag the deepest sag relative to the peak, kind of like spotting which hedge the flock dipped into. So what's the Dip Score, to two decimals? 0.18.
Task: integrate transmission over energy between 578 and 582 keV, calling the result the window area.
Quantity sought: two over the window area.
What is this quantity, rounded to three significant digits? 0.427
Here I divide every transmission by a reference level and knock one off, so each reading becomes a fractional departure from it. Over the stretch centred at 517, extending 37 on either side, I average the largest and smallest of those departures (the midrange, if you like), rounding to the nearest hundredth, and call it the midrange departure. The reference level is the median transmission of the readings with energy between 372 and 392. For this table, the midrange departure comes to -0.05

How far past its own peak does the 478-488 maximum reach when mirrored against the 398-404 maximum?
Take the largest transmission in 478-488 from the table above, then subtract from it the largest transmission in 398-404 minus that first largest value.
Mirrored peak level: 1.40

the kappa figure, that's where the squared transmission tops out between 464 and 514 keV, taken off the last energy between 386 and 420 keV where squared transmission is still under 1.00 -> -56 keV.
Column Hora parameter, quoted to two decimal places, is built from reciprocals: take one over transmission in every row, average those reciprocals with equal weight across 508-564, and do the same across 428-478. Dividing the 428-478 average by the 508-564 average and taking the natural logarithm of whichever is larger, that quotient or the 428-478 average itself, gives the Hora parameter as -0.11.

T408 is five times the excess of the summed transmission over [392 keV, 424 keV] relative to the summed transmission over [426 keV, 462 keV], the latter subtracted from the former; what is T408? -21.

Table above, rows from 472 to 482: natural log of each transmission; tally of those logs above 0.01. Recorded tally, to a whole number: 4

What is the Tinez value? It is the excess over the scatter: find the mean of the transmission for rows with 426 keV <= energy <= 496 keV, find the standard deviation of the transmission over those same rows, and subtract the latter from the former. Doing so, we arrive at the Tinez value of 0.97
